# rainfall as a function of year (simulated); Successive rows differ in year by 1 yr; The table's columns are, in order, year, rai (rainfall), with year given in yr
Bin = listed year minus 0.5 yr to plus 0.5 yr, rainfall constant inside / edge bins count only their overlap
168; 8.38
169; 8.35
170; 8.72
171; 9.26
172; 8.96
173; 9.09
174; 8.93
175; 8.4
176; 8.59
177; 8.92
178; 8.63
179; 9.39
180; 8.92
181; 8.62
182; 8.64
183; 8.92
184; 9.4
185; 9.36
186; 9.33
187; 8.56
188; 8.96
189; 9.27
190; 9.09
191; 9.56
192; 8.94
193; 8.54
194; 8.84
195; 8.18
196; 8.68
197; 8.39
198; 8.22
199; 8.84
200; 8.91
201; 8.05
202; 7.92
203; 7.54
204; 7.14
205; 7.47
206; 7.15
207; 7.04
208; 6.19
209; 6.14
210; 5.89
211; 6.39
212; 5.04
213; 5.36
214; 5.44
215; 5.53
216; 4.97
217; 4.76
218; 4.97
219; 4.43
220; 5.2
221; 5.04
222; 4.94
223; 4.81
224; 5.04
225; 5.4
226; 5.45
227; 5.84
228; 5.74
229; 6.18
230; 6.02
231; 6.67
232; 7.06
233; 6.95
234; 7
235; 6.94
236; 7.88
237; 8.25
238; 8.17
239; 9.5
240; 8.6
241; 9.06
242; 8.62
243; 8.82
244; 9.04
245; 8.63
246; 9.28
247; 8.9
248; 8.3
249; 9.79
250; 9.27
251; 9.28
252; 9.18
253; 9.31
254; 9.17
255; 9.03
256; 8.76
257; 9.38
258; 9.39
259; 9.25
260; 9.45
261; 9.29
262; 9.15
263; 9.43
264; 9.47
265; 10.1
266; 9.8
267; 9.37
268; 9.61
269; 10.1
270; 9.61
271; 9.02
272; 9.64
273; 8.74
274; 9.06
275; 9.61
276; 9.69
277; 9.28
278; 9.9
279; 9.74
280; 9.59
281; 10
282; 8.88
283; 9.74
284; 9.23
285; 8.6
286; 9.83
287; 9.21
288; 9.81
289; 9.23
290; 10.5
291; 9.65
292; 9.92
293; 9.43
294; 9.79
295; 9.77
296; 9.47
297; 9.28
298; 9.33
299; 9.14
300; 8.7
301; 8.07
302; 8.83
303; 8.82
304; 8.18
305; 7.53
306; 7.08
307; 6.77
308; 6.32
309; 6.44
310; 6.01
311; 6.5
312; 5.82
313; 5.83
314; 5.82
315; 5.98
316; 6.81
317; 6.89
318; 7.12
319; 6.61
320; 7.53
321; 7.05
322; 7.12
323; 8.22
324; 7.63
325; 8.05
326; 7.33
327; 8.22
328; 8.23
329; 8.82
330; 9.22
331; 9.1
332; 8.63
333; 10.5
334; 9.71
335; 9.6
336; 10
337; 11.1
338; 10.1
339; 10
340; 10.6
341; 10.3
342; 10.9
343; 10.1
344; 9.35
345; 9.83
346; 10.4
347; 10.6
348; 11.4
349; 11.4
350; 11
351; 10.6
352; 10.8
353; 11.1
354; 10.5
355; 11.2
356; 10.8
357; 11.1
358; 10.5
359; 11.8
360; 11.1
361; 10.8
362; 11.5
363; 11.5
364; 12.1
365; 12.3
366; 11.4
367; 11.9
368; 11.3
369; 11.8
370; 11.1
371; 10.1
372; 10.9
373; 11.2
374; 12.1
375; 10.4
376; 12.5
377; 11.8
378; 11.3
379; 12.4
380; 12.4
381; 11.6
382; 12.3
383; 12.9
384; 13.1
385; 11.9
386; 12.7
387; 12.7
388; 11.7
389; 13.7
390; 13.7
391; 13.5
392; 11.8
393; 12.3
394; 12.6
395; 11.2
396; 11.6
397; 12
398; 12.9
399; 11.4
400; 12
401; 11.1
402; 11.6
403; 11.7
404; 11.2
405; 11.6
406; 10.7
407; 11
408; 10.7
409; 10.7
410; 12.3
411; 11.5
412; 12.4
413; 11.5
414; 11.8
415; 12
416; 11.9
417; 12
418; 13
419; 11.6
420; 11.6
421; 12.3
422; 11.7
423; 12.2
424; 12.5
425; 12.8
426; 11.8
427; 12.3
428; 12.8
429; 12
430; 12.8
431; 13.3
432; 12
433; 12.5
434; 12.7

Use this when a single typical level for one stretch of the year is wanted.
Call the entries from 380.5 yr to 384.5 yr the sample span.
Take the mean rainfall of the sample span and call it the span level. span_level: 12.5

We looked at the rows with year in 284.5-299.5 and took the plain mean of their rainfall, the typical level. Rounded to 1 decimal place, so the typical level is 9.5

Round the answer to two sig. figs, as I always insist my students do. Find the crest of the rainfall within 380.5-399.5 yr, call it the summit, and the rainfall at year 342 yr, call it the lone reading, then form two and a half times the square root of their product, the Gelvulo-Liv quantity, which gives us 31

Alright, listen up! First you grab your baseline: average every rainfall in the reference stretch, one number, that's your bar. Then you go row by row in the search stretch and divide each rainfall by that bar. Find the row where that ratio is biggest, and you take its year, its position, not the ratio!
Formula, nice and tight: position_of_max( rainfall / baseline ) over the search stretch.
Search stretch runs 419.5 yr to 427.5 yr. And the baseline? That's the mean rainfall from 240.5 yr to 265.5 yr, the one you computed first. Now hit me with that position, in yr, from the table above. 425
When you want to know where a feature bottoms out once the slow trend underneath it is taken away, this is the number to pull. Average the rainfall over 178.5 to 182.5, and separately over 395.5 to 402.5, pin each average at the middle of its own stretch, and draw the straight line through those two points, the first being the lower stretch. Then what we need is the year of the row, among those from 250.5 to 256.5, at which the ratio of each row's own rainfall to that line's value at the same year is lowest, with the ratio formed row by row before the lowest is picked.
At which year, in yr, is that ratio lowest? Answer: 256 yr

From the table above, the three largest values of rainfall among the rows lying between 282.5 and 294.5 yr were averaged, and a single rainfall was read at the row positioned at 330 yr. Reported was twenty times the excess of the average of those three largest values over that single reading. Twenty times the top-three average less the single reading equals 17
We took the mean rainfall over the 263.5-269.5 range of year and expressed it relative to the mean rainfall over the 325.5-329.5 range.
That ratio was 1.20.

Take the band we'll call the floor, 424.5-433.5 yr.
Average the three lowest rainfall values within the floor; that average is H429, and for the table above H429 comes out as 11.9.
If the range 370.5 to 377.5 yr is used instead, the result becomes 10.5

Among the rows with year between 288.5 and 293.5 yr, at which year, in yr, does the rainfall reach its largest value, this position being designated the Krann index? 290 yr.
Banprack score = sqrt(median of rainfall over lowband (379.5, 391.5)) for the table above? 3.56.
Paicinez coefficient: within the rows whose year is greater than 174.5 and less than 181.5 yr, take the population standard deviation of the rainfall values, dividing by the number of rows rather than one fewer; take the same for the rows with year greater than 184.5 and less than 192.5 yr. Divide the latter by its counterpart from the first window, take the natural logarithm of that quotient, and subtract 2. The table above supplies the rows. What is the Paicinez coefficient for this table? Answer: -2.0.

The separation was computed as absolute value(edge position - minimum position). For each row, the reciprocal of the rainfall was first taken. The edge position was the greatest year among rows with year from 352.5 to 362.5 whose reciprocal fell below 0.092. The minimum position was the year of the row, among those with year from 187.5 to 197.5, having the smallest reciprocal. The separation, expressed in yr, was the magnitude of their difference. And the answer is 171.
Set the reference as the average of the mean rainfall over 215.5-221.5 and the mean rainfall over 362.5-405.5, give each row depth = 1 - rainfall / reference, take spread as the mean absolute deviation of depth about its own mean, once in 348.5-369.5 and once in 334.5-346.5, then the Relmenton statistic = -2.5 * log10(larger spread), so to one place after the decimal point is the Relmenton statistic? 3.3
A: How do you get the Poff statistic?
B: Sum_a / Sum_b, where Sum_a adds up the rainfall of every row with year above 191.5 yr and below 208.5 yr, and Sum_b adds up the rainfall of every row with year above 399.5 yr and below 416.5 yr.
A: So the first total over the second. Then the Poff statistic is 0.70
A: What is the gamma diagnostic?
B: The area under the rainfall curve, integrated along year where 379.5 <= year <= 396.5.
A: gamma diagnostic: 212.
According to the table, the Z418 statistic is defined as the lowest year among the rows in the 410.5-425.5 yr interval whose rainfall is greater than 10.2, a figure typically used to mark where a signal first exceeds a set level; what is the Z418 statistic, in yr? 411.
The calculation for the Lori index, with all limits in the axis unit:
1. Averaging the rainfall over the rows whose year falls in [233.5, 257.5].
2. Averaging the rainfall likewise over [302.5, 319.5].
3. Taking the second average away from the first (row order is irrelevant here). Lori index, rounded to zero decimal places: 2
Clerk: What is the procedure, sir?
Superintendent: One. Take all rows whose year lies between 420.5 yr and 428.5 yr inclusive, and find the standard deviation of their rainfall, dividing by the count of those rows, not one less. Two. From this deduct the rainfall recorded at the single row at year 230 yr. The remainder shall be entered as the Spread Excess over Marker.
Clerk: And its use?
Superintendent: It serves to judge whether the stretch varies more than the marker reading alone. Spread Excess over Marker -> -5.6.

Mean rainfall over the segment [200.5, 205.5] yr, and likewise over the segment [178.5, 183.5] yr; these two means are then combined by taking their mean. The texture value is 8.3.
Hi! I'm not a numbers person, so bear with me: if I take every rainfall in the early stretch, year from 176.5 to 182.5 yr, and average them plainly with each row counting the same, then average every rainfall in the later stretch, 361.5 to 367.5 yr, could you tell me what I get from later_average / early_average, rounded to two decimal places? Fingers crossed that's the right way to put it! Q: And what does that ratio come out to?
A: 1.33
